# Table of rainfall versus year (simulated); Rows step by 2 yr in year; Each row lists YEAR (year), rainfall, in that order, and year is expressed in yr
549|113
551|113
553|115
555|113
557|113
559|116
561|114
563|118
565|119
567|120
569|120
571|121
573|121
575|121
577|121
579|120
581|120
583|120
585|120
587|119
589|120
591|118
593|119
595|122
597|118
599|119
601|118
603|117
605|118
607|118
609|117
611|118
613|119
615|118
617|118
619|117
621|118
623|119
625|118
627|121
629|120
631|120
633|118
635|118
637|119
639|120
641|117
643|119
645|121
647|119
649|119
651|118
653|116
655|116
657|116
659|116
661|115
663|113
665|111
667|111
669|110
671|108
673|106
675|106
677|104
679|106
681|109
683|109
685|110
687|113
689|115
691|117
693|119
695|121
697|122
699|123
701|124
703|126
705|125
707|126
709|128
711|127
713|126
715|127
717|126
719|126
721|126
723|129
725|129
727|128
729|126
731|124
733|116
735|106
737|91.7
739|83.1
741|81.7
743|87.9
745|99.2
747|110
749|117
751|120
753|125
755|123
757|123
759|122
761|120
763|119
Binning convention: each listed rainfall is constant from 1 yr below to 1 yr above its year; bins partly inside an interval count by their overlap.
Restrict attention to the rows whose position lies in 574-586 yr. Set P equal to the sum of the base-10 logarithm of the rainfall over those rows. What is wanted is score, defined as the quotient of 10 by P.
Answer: 0.80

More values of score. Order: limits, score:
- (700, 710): 0.95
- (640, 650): 0.96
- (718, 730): 0.79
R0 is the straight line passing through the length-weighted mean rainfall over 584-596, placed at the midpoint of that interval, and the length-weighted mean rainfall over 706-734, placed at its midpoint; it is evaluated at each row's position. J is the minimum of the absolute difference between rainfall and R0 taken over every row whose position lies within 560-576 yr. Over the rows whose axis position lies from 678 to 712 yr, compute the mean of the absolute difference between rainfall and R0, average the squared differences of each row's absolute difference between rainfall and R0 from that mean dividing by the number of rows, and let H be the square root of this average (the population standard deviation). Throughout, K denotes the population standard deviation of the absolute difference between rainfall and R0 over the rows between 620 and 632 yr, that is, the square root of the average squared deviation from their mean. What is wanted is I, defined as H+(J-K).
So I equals 5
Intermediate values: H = 5.91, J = 0.4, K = 1.0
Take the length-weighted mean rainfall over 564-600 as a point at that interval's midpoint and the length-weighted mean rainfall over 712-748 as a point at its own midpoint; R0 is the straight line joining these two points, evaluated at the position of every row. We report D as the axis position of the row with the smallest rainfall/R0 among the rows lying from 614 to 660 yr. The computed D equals 619 yr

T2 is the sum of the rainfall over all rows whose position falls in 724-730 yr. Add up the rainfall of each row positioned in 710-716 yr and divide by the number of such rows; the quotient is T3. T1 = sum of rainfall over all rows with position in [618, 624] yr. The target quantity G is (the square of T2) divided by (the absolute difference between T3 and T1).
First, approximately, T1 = 354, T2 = 383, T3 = 127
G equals 645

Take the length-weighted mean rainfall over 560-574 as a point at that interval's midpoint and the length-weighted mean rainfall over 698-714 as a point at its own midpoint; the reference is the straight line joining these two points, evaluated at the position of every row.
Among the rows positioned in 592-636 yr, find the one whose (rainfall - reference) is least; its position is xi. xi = 619 yr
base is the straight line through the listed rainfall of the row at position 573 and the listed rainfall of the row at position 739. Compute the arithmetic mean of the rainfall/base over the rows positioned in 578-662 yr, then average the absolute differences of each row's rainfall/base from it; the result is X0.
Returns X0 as 0.045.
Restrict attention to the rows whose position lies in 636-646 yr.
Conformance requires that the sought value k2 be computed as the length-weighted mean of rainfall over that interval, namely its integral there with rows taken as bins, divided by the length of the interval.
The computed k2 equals 119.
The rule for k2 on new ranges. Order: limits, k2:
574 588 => 120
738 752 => 100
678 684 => 108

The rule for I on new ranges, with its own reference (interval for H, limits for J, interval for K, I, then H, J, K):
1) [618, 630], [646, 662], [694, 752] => -9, 1.21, 3.4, 14.1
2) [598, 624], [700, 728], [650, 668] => -2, 0.75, 0.0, 2.5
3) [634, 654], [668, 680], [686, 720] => 12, 1.46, 13.5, 3.4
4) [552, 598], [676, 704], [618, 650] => 1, 1.35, 0.8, 1.2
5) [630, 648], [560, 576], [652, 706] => -4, 1.14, 0.4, 5.7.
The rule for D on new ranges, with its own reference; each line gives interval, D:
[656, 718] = 677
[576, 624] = 603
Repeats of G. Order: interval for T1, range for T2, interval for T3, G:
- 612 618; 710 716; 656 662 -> 603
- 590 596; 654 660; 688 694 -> 500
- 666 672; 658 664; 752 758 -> 576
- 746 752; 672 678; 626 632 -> 441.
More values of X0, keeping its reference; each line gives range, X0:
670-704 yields 0.093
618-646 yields 0.019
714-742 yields 0.149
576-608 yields 0.011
